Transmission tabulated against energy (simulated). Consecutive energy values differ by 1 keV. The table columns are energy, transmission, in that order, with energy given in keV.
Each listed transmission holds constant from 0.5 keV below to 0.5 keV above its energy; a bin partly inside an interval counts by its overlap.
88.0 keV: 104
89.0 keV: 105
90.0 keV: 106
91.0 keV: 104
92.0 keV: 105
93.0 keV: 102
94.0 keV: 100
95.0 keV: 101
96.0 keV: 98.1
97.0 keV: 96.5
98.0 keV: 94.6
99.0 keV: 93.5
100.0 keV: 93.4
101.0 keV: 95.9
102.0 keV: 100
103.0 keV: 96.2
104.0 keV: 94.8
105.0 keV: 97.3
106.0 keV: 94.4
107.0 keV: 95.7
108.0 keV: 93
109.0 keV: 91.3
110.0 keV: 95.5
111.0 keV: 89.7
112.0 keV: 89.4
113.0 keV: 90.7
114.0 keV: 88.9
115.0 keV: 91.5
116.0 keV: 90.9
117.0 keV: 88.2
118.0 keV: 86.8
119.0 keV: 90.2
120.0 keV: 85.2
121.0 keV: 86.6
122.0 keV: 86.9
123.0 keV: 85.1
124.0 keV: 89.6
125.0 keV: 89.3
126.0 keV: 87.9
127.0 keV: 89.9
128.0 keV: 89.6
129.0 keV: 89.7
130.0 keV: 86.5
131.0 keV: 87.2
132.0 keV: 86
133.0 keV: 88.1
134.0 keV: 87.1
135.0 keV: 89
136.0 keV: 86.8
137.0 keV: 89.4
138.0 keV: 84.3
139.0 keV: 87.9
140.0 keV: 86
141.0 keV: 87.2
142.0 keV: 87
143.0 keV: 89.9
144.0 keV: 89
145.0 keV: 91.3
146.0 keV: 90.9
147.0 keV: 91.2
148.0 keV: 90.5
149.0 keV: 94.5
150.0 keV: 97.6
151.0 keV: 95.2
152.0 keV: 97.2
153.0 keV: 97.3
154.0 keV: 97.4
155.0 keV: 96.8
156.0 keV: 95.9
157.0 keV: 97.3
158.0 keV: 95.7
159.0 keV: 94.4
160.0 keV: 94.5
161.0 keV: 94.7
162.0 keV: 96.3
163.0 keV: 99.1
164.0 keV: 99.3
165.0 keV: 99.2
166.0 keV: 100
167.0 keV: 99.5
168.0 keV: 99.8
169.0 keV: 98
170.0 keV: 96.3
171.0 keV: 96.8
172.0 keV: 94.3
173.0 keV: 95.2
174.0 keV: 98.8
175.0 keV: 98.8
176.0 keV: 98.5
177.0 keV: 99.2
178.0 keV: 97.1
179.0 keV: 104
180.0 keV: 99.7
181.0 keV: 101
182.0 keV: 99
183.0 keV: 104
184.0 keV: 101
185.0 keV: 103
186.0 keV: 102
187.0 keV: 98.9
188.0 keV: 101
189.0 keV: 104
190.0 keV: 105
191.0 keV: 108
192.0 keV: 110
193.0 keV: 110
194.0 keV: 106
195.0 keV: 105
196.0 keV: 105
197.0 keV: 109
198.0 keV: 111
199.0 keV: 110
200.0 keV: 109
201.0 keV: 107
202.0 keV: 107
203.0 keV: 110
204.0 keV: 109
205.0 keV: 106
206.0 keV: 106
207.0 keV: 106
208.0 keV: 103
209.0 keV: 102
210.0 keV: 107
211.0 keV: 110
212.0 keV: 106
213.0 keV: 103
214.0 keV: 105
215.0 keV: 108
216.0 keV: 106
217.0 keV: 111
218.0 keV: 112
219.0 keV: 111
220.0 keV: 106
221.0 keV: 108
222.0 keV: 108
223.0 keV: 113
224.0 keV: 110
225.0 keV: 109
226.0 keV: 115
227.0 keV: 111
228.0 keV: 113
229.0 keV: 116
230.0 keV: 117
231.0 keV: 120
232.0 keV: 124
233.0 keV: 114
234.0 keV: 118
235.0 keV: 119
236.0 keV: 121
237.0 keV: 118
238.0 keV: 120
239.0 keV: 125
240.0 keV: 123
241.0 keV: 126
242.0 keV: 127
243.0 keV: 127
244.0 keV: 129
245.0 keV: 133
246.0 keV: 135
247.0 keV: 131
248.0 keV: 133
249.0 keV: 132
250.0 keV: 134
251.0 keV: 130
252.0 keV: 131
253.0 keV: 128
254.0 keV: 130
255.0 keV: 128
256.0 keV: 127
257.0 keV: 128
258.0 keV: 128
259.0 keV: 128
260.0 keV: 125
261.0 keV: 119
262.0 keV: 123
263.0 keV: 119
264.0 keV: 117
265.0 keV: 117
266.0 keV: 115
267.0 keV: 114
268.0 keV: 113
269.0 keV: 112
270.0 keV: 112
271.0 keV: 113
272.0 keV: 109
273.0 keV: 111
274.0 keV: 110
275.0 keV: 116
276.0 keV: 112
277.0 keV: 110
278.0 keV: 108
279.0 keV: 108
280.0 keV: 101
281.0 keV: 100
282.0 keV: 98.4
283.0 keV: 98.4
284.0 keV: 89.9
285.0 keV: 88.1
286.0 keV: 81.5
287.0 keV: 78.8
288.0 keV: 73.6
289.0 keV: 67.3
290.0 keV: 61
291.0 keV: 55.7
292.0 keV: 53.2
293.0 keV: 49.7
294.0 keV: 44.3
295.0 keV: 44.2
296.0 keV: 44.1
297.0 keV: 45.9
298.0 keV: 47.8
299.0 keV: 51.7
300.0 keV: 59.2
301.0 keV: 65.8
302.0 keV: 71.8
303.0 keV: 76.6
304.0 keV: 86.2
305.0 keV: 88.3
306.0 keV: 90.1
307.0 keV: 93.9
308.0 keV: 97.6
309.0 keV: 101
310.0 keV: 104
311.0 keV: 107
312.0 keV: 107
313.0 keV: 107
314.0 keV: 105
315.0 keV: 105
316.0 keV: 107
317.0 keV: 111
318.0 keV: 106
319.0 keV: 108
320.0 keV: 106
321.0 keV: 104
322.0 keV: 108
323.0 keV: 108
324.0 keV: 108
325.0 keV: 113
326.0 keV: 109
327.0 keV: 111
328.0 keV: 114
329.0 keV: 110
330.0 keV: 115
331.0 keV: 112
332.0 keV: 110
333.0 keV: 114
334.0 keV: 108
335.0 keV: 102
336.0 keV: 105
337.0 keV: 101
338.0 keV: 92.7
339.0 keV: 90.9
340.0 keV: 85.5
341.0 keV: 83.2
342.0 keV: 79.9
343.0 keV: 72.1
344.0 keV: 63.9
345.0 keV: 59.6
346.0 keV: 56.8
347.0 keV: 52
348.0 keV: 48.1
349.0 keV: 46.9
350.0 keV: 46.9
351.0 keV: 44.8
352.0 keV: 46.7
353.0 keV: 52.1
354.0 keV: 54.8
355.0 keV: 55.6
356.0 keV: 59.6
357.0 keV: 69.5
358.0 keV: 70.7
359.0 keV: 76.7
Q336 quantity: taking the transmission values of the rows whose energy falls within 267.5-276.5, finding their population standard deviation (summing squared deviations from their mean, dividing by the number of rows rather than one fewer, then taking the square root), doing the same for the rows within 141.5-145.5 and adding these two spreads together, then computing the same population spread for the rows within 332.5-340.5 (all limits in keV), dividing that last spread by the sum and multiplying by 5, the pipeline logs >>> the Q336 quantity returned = 12.9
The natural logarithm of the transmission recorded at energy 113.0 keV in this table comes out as 4.51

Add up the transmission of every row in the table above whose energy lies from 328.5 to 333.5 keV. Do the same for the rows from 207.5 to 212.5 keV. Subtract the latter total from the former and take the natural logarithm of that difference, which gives 3.5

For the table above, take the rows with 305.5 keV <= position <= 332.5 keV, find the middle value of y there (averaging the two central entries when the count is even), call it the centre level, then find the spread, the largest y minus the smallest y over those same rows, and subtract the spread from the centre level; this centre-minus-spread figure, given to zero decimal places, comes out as 82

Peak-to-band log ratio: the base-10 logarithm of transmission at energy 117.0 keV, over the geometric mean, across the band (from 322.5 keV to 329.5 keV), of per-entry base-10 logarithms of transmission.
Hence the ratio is 0.952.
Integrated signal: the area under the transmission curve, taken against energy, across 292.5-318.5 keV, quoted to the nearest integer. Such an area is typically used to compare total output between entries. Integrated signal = 2117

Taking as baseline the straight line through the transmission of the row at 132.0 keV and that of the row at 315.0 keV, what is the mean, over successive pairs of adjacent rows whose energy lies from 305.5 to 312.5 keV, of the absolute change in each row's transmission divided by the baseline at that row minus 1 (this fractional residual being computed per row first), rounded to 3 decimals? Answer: 0.026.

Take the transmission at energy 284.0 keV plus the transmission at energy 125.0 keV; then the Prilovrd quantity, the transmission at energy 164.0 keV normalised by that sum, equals 0.55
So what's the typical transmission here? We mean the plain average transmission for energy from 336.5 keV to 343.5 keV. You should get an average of 86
